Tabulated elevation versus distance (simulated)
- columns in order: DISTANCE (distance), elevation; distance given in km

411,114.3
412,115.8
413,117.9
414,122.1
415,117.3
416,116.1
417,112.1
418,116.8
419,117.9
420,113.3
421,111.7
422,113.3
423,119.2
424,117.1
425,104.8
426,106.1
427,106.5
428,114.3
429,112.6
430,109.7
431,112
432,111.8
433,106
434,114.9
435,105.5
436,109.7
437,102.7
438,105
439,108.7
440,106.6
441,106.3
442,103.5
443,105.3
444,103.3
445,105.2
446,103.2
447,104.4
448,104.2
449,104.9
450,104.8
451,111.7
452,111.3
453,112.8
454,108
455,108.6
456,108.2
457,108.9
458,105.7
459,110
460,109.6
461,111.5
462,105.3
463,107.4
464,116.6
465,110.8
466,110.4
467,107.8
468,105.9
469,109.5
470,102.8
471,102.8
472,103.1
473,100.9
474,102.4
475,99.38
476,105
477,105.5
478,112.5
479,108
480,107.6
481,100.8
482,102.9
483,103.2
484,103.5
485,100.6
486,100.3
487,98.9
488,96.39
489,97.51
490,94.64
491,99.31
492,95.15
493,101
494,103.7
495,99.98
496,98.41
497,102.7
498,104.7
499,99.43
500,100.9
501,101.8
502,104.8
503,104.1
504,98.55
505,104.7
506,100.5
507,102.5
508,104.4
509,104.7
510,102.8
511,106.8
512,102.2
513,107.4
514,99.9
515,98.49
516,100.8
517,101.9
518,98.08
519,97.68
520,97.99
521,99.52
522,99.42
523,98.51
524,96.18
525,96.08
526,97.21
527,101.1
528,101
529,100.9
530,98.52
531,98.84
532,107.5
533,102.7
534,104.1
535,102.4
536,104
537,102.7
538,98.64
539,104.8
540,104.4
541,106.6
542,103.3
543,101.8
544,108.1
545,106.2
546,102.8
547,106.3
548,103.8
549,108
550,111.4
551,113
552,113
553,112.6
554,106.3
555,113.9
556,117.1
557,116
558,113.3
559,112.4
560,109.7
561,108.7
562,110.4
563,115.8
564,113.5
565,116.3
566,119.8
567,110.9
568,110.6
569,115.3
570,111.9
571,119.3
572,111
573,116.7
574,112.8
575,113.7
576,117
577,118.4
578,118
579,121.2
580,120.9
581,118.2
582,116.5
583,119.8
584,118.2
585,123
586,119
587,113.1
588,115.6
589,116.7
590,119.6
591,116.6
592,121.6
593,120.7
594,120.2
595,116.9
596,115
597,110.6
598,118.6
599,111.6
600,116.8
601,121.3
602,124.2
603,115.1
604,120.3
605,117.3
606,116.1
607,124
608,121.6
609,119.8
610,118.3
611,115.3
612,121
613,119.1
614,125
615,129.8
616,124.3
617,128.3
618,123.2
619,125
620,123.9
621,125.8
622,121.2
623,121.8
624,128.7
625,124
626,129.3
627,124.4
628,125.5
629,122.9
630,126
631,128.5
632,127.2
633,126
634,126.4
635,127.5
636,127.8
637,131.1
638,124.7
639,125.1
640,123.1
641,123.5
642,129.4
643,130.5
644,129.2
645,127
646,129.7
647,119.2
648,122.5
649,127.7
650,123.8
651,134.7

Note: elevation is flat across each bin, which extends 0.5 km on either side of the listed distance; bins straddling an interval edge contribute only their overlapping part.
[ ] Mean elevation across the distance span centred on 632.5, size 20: 126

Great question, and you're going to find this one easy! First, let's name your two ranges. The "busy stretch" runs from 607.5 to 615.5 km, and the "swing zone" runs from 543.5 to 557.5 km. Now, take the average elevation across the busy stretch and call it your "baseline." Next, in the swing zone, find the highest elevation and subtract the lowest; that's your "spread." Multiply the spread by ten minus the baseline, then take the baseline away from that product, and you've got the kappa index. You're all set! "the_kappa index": -1712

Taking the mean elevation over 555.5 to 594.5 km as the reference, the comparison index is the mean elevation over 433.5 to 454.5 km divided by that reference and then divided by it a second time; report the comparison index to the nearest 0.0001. 0.0079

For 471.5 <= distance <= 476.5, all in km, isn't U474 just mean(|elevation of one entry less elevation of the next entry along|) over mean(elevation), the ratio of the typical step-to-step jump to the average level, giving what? 0.030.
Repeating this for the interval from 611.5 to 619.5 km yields 0.033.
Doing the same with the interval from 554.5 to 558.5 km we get 0.020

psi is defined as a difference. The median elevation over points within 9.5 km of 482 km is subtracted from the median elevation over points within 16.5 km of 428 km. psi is 11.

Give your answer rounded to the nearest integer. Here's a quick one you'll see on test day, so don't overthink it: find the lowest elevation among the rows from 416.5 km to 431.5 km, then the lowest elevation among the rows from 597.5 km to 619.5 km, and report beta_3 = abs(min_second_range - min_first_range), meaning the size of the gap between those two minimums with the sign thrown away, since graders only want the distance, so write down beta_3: 7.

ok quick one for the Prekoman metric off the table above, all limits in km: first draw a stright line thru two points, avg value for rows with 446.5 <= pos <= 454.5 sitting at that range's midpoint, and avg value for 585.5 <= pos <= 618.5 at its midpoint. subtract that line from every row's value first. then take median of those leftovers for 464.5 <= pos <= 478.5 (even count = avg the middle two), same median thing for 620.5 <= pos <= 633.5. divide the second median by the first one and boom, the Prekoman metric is -1.0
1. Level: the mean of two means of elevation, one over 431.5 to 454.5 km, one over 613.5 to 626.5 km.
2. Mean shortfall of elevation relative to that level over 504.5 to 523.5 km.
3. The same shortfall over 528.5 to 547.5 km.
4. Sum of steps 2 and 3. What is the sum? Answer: 27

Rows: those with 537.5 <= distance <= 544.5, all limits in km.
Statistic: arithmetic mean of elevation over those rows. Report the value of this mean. 104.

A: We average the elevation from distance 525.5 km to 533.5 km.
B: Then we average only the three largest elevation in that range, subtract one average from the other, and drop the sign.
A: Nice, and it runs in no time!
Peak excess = 2.8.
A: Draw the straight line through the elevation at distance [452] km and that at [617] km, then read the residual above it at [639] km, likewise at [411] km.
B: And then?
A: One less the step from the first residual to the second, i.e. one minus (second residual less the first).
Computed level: -12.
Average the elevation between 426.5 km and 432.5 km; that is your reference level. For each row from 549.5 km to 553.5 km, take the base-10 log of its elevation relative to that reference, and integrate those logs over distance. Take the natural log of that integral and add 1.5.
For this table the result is -2.4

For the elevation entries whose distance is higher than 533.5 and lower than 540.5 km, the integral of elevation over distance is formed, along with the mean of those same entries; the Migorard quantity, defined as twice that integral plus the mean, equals 1545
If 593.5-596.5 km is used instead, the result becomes 822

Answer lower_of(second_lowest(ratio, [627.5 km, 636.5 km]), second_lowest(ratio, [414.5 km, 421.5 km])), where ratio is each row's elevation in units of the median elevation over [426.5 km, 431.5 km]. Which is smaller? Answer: 1.00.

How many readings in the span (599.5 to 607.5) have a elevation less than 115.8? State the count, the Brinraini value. 1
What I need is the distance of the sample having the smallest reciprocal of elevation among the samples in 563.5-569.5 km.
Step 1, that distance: 566 km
